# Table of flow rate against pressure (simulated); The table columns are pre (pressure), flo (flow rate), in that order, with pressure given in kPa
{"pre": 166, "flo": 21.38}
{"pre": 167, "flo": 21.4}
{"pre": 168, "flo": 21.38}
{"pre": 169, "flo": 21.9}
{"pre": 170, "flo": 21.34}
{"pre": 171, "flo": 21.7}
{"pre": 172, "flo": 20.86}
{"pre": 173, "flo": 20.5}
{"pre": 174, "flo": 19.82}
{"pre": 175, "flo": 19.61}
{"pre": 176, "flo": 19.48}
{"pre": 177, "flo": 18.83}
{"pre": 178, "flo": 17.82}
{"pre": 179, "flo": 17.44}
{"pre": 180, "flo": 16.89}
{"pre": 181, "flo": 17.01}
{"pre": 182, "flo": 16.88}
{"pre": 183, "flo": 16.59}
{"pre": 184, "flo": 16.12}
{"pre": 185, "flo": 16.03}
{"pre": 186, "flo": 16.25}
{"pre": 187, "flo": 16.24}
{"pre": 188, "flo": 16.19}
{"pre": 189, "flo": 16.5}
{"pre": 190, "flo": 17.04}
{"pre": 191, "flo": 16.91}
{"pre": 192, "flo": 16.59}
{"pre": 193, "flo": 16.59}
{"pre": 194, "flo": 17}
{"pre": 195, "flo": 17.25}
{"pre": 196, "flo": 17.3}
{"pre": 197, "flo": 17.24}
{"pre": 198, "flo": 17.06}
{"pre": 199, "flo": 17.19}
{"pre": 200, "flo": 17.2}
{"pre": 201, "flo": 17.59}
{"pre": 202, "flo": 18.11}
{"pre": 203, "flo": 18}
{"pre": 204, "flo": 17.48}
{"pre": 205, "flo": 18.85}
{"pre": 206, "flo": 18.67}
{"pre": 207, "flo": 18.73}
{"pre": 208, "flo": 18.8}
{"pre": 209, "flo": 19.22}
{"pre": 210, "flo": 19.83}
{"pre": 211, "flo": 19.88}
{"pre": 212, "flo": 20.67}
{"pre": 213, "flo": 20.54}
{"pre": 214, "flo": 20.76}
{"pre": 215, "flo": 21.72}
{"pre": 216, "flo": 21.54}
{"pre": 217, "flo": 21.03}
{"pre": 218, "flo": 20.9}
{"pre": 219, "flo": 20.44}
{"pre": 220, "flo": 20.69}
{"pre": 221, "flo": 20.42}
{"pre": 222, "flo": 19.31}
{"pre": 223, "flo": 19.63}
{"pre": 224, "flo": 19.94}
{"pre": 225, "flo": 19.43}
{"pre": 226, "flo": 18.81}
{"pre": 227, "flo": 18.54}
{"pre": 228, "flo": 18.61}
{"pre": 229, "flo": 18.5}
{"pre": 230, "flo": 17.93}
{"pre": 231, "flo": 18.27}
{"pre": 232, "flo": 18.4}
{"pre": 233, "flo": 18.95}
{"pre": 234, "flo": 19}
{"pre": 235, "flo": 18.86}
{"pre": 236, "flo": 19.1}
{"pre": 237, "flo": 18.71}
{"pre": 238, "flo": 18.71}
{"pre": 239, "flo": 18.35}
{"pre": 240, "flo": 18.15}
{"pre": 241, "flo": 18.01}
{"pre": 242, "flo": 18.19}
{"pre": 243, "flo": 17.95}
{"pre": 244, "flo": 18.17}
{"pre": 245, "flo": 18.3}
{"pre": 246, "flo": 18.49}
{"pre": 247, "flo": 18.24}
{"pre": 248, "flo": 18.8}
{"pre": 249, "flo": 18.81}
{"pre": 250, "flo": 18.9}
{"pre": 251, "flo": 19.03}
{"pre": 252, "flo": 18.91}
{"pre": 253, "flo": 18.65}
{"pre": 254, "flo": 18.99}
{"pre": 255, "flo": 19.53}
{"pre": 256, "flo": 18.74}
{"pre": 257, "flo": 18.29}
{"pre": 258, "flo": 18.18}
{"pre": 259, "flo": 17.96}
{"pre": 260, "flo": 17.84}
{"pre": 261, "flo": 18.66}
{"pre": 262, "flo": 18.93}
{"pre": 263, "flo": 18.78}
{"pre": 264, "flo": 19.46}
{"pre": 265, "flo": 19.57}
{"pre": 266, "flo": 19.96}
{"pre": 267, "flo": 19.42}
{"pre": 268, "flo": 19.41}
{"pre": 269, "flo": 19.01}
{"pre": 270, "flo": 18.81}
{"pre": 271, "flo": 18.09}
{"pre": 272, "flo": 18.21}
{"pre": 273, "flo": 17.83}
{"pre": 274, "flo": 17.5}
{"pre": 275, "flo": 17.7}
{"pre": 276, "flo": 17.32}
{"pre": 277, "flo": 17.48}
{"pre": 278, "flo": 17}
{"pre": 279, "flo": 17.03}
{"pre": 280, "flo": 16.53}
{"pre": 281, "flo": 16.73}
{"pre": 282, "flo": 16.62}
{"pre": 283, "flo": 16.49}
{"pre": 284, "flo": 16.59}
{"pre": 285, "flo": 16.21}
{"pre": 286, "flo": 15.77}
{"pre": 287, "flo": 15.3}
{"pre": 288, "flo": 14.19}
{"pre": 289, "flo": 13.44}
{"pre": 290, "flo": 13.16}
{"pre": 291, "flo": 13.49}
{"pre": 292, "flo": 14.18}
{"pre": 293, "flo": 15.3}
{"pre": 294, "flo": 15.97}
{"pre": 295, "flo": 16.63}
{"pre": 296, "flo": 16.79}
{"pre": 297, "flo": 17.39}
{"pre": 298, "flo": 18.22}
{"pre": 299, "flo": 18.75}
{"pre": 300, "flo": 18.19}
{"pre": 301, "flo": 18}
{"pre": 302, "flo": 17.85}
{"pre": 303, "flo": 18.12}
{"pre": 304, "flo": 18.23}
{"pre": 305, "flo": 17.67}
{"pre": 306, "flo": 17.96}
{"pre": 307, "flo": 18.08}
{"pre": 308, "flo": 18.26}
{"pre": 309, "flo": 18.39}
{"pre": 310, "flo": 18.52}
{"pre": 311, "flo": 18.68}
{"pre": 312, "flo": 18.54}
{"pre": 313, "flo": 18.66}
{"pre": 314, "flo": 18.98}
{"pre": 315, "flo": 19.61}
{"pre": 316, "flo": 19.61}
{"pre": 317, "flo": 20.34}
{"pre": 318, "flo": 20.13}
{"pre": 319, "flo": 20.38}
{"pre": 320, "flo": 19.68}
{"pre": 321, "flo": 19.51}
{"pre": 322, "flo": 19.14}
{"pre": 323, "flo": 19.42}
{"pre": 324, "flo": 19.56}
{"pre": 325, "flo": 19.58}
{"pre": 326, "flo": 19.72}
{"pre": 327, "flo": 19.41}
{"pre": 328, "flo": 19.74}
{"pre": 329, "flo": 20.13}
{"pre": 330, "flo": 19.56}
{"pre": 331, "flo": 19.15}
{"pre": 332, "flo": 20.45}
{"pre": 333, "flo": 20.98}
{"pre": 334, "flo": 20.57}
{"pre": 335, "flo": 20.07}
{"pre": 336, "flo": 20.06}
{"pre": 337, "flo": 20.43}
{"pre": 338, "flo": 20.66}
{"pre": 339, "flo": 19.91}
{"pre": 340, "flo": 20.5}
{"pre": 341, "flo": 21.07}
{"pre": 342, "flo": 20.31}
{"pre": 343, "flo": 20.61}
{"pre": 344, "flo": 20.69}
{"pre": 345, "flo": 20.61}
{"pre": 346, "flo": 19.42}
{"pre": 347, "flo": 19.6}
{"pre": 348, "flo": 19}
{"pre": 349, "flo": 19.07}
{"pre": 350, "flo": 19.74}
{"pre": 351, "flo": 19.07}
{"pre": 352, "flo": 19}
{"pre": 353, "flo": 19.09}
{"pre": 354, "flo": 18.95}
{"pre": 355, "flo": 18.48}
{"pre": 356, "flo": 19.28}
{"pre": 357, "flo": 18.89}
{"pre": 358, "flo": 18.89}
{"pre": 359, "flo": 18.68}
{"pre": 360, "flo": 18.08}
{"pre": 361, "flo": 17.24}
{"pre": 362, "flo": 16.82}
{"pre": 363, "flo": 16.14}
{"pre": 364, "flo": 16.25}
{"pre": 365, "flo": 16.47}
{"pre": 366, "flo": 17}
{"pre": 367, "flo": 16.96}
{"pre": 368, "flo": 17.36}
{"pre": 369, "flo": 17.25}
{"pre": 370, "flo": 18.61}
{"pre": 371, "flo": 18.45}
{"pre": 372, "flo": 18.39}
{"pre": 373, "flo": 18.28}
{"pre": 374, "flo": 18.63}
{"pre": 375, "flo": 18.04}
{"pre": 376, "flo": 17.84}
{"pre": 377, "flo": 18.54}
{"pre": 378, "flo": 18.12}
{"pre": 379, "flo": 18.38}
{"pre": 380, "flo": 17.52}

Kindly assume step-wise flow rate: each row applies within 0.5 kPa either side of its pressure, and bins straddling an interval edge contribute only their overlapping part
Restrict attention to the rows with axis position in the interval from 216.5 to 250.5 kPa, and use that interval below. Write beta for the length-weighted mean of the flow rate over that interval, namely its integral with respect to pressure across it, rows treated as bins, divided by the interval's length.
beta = 19.0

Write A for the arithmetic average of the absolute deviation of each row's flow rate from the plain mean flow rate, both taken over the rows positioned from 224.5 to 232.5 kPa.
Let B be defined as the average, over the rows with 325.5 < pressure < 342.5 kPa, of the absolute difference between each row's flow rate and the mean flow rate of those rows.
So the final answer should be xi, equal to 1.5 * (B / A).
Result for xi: 2.2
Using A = 0.29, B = 0.43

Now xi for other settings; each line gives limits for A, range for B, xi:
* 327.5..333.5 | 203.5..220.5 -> 2.9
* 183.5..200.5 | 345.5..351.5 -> 1.0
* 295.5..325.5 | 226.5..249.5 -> 0.6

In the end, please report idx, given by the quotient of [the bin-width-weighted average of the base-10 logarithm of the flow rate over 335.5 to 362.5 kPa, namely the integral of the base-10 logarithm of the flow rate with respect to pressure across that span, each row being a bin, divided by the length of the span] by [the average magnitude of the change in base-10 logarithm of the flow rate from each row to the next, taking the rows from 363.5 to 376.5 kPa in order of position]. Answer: 153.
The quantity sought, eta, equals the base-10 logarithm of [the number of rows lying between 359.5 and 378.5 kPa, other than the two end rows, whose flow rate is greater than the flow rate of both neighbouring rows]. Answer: 0.70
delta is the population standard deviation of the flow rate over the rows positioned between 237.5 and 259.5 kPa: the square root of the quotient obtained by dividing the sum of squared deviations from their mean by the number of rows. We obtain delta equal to 0.41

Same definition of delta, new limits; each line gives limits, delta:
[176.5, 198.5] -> 0.62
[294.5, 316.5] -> 0.71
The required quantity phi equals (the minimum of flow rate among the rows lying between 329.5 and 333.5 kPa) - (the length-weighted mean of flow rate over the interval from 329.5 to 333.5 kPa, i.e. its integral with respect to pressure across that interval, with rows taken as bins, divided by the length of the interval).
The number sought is -0.9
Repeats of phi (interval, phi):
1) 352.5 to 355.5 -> -0.4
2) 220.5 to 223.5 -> -0.5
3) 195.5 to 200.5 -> -0.1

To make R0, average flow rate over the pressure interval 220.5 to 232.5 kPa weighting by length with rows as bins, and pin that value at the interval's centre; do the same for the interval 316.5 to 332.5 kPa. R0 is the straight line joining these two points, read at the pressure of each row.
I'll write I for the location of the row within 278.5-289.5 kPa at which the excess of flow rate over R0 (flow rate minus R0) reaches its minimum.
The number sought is 289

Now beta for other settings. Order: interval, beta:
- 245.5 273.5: 18.8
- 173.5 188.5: 17.4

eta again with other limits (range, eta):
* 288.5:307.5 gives 0.30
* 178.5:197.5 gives 0.60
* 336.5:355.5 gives 0.78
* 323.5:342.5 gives 0.70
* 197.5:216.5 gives 0.60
